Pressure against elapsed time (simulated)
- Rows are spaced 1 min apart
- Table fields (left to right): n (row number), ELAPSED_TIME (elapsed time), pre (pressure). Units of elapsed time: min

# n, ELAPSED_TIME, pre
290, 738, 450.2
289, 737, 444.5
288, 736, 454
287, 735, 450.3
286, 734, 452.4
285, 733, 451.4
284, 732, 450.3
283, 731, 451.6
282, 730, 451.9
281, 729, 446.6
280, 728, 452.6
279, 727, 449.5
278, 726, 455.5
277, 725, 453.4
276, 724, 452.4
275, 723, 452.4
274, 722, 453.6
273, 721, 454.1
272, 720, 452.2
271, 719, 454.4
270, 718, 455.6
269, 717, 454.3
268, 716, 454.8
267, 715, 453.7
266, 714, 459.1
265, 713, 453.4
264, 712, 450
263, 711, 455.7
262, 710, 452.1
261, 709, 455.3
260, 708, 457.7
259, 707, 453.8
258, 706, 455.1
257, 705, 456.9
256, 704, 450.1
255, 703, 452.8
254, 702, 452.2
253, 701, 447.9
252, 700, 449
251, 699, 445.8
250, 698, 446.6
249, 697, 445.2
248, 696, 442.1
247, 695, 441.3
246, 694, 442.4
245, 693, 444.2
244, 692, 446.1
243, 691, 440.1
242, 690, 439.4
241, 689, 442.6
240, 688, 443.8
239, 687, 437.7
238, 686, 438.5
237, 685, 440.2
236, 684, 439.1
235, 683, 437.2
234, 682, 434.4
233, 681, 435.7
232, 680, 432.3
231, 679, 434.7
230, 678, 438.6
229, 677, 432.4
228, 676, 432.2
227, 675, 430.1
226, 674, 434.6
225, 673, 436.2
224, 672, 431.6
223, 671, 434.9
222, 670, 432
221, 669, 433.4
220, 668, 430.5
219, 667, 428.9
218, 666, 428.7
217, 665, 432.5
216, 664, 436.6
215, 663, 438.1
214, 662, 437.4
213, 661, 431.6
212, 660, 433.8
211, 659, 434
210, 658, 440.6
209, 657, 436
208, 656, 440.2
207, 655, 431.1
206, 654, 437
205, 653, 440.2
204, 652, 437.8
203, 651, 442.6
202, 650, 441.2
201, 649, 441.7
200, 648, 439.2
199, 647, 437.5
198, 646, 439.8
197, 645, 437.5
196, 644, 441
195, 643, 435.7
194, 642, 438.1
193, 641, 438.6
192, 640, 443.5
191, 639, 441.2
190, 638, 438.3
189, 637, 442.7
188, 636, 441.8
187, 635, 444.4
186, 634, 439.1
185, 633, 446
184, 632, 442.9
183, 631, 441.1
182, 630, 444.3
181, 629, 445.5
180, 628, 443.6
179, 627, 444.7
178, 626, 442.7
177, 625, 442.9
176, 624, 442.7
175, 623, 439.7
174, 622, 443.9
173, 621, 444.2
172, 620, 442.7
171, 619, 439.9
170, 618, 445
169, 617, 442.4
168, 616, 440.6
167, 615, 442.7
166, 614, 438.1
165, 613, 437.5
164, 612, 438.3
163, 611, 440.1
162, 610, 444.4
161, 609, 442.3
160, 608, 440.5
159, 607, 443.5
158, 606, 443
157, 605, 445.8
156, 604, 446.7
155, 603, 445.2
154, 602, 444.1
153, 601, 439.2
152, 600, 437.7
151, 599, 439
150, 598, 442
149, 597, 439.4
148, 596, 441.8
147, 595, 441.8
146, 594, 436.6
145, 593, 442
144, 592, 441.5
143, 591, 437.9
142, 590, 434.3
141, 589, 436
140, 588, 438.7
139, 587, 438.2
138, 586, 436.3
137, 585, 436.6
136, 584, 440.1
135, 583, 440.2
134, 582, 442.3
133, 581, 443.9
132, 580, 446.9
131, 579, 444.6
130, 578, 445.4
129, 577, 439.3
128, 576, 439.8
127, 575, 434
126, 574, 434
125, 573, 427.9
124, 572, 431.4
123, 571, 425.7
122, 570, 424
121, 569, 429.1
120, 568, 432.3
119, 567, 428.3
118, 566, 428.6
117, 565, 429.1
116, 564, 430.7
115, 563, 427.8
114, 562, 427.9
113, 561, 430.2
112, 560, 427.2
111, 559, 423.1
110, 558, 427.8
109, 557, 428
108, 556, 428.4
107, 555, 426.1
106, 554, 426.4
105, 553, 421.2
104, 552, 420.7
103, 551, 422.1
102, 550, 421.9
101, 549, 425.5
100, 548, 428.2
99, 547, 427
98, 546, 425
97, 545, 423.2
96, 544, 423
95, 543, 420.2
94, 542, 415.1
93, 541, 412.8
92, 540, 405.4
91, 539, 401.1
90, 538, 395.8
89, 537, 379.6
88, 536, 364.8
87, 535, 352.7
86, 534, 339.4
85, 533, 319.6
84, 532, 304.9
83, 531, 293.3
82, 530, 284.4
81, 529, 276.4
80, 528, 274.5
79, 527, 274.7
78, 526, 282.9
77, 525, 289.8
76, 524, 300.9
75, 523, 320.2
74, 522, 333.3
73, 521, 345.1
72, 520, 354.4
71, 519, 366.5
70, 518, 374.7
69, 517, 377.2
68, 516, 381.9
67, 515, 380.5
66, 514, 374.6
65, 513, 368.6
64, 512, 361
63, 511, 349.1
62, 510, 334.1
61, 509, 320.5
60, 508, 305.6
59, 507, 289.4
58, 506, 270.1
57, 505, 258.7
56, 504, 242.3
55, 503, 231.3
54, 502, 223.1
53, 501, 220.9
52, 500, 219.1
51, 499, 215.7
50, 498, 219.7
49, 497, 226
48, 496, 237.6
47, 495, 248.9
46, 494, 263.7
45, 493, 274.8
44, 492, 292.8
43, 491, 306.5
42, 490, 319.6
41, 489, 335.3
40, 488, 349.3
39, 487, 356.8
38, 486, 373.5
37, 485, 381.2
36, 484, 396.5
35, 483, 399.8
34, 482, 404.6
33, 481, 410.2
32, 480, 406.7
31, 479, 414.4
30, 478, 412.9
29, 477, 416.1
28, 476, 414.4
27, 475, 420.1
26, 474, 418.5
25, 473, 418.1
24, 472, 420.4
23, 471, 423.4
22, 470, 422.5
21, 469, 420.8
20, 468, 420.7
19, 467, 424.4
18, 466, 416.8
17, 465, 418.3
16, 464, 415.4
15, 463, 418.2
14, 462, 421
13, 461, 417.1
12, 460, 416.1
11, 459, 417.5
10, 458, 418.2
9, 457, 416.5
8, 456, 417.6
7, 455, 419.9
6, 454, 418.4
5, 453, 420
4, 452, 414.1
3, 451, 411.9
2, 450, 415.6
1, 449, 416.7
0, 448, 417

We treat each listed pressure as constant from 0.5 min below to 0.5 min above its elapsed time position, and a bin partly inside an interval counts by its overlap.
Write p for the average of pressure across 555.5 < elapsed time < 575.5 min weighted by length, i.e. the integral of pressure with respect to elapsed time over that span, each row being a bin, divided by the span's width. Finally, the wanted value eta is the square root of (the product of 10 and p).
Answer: 65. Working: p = 429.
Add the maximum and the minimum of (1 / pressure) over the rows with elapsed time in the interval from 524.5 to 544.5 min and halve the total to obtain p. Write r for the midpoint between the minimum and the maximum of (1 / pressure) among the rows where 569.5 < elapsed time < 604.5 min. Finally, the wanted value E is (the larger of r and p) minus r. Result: 0.0007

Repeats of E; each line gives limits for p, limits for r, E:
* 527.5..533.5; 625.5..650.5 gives 0.0011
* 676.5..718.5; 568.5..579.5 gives 0.0000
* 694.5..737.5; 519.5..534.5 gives 0.0000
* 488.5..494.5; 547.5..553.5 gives 0.0010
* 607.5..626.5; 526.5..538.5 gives 0.0000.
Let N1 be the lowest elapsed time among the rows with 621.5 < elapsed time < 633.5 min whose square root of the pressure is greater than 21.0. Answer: 622 min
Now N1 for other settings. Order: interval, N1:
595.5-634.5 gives 596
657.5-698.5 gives 688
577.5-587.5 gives 578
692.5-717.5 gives 693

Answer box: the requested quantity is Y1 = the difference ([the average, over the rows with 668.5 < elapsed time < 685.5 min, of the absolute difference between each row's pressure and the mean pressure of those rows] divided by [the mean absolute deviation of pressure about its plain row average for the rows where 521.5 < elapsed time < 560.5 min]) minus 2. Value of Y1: -2.0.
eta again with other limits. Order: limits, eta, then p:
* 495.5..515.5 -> 53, 282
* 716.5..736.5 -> 67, 452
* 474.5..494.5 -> 61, 367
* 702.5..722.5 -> 67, 454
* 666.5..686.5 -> 66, 434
